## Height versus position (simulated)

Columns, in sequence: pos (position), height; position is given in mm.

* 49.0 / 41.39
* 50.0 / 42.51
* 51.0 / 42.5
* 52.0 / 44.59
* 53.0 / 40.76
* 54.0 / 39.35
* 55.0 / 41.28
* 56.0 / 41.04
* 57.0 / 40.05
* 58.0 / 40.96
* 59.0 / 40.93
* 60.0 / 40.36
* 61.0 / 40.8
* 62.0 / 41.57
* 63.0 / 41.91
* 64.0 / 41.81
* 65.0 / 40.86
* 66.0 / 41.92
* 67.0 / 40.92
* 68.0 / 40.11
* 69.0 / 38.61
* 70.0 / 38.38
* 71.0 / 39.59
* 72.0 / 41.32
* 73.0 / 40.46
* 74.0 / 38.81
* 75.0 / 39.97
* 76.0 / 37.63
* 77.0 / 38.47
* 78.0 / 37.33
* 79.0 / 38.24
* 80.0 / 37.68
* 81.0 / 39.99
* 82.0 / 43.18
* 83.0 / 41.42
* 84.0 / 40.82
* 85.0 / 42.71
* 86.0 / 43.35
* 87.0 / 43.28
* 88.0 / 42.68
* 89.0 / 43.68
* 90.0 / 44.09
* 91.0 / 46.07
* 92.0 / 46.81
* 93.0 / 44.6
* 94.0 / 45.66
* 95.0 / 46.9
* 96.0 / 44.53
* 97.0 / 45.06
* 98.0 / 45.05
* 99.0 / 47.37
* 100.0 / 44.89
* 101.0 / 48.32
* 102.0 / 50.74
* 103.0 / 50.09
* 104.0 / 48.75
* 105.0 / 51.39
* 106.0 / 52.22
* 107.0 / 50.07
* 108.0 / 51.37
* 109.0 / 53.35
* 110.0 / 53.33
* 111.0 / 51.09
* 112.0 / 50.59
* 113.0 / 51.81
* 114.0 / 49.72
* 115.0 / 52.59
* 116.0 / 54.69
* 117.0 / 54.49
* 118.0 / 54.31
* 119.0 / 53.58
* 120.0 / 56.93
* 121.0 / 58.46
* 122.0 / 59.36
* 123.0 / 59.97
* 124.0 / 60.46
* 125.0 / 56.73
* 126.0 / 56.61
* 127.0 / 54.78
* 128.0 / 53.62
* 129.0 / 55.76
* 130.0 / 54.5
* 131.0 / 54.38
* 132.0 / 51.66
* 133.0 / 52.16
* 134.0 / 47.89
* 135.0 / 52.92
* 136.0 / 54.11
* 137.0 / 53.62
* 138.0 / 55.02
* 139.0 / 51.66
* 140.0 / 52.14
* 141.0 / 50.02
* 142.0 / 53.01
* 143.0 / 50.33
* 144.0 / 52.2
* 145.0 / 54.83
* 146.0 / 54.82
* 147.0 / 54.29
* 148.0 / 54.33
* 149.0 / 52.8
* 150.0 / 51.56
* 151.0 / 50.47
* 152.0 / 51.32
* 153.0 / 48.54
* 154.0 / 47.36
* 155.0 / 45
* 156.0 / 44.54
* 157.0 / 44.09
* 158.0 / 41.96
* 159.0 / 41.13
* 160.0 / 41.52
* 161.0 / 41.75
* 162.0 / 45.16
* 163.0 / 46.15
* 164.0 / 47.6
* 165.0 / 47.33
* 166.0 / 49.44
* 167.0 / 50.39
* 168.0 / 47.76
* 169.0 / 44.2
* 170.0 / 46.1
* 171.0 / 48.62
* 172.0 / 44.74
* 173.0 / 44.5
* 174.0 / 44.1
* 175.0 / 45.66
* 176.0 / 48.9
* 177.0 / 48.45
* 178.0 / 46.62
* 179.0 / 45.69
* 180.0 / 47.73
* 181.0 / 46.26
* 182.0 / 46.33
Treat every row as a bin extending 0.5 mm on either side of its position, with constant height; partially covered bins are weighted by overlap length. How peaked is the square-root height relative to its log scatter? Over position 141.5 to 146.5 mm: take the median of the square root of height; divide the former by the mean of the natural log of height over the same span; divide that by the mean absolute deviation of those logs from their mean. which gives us 68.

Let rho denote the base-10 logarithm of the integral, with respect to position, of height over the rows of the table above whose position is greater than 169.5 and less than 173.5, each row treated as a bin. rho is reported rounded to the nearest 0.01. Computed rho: 2.26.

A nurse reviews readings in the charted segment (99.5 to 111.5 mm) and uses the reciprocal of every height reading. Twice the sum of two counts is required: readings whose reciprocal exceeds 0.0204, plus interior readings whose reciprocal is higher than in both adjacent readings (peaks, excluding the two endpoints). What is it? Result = 10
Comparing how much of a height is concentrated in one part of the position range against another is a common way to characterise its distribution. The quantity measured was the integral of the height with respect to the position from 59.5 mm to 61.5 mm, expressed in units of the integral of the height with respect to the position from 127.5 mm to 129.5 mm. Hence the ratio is 0.7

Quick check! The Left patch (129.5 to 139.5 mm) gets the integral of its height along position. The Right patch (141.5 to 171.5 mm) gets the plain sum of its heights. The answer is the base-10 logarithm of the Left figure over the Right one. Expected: -0.44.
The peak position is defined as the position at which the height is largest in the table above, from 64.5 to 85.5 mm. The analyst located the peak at 82.0 mm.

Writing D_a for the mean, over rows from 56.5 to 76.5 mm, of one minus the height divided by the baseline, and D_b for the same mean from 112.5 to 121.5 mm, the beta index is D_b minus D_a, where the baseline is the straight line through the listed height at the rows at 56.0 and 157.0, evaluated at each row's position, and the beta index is -0.28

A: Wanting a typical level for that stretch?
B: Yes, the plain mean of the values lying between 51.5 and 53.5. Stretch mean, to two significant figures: 43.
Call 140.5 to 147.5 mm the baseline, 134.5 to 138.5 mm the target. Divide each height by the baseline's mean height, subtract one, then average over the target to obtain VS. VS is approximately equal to 0.0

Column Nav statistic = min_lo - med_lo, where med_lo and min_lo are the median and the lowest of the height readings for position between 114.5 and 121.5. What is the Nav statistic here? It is -1.90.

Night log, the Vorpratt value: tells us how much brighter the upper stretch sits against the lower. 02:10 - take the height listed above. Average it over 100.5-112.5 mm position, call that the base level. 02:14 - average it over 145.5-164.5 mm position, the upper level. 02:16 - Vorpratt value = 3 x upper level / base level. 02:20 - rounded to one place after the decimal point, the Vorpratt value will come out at 2.8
